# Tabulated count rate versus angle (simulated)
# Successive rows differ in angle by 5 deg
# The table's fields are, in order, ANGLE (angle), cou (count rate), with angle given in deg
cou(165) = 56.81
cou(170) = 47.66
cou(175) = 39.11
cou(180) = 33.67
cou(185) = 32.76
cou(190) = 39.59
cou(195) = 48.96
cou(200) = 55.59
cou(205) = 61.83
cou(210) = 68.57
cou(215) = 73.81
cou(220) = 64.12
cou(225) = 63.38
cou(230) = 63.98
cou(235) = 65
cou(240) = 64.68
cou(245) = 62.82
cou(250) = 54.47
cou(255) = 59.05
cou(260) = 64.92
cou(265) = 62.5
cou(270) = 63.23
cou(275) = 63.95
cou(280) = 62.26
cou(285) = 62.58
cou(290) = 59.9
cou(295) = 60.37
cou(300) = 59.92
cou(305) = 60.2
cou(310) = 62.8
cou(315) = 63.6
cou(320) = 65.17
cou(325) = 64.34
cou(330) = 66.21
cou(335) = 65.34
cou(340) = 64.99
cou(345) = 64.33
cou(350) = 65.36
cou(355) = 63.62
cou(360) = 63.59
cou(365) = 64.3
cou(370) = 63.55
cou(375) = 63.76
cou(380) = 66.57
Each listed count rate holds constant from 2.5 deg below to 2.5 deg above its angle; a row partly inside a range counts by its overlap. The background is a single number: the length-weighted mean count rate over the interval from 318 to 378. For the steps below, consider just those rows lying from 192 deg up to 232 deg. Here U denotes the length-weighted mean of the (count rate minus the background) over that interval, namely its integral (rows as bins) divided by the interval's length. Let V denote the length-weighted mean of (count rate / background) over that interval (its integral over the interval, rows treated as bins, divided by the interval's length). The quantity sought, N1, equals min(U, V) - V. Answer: -3.3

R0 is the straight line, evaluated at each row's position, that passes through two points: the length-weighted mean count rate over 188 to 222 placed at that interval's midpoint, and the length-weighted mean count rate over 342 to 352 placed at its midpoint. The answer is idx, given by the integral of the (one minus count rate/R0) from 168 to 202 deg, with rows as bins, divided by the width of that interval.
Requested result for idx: 0.277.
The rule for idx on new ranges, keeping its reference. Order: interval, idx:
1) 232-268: -0.017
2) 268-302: 0.009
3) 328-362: -0.001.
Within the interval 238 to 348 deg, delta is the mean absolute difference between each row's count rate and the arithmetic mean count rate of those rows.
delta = 2.0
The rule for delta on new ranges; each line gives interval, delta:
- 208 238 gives 3.1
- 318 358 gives 0.6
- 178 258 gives 9.6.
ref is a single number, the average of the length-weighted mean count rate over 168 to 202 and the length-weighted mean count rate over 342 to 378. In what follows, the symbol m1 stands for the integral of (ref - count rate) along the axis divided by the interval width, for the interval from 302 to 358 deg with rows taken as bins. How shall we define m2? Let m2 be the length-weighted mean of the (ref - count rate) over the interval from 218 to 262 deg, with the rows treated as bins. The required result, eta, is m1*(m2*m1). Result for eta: -1117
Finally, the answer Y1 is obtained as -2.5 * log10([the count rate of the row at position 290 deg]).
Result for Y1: -4.44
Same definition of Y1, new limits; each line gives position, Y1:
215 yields -4.67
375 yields -4.51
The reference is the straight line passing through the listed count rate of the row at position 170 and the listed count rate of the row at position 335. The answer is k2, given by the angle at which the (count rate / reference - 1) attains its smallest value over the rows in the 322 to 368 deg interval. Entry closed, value 360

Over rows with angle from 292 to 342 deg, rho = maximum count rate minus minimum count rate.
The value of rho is 6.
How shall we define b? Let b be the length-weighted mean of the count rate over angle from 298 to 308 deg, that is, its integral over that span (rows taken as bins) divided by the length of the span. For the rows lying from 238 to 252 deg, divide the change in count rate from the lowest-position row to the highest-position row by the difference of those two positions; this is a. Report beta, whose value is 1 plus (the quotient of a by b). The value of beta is 0.98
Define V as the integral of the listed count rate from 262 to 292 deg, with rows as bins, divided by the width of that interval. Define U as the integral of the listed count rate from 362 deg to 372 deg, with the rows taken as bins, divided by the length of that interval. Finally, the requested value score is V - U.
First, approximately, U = 63.9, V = 62.5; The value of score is -1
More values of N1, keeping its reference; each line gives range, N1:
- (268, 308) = -4.0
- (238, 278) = -3.6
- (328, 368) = -0.9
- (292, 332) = -2.8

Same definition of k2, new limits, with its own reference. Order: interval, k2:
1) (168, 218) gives 185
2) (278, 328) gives 305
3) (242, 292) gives 250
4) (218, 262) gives 250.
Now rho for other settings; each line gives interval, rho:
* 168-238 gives 41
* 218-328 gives 11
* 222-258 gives 11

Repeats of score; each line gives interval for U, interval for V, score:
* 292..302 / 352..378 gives 4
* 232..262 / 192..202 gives -10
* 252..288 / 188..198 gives -17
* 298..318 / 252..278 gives 1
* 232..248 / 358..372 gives 0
